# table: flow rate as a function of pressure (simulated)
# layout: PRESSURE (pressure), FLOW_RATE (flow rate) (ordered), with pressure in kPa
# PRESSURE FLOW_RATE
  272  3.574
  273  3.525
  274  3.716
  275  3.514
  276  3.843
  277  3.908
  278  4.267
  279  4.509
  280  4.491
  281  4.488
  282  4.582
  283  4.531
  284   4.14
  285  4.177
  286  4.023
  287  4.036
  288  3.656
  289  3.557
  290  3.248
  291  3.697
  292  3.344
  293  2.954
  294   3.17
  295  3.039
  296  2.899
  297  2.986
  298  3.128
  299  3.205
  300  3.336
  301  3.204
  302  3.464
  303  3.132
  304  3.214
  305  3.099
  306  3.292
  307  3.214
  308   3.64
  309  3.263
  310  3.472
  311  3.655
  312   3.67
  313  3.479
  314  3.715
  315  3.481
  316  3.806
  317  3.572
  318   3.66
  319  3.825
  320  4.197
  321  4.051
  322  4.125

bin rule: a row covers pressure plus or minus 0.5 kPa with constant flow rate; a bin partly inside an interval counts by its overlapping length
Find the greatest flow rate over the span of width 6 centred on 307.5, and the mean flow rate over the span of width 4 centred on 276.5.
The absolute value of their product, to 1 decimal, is 14.1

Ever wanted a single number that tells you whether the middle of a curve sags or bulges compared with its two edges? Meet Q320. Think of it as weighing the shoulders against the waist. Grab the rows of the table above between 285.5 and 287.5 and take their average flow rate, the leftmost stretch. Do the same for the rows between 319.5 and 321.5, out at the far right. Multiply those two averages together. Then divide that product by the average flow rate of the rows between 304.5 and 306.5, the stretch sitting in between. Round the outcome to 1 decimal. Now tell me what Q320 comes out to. 5.2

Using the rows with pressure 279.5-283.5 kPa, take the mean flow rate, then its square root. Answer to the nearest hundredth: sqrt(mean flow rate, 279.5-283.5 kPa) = 2.13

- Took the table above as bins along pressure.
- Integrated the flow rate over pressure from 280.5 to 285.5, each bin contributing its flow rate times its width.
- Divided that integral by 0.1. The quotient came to 219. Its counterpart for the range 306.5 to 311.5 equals 172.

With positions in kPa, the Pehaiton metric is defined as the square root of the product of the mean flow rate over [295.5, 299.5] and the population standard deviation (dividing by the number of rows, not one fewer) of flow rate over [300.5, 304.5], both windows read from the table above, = 0.62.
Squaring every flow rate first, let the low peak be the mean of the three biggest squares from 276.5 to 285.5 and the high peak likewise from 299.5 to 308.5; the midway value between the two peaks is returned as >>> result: 16.4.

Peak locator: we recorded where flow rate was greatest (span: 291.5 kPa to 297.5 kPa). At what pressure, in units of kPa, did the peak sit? 292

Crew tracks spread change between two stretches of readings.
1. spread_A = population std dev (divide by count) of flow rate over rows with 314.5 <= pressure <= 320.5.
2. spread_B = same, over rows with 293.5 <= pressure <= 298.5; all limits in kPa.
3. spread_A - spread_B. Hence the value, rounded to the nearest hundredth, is 0.13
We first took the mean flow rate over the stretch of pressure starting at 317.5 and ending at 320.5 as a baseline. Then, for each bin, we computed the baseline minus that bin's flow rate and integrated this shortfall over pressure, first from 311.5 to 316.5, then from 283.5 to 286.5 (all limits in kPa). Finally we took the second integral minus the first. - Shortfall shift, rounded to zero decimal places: -2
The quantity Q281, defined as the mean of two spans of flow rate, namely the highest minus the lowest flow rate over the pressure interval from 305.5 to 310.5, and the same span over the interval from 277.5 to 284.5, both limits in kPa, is 0.43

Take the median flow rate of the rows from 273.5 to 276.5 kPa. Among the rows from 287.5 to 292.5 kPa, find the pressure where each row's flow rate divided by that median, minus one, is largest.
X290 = 291 kPa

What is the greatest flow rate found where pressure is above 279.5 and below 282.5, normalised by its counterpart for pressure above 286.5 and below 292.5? 1.14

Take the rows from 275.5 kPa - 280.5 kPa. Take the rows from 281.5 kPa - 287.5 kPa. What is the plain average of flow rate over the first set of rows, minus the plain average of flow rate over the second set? 0.0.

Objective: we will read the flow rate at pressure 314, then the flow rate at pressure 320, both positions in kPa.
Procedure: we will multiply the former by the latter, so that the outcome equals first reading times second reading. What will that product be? 15.6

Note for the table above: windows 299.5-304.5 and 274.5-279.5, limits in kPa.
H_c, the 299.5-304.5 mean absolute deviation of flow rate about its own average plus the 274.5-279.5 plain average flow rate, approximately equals 4.11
